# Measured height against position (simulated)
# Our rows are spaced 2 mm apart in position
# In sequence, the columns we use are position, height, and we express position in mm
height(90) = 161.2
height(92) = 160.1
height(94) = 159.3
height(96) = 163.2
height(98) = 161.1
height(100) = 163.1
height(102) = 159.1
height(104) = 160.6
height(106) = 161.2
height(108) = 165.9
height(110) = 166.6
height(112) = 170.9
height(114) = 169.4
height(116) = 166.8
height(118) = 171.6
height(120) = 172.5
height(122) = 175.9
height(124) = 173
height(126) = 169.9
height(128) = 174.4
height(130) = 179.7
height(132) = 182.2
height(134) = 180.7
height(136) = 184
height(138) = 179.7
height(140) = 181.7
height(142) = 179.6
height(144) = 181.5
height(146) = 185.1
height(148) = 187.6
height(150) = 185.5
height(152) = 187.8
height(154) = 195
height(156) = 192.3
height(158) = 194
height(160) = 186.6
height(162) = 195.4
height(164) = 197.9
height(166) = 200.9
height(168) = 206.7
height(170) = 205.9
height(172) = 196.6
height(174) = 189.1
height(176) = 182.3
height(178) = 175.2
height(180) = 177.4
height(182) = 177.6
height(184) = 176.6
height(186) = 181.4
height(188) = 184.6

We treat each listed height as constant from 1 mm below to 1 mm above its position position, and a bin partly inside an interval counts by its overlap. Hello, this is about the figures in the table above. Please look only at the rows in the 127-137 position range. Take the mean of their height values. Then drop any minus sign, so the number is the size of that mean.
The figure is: 180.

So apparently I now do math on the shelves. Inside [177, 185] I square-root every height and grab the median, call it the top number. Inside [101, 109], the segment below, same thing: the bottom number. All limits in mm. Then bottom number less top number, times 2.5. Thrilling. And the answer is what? -1.5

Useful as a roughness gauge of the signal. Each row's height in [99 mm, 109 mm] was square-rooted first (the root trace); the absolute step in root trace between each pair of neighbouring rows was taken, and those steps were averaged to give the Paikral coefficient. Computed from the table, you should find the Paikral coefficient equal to 0.106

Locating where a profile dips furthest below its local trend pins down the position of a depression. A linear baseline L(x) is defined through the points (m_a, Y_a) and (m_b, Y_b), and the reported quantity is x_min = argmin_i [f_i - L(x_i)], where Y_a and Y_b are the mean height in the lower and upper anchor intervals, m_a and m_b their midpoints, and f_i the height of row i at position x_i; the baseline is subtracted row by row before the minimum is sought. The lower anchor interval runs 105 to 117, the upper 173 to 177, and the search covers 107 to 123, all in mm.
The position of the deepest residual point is 116 mm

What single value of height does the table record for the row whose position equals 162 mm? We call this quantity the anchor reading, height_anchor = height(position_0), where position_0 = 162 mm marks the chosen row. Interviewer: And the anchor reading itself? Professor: 195.4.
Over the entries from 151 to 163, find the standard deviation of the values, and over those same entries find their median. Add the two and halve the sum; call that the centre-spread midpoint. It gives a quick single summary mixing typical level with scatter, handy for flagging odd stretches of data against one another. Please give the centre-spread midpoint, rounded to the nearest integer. 98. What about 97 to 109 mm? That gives 82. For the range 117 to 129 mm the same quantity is 87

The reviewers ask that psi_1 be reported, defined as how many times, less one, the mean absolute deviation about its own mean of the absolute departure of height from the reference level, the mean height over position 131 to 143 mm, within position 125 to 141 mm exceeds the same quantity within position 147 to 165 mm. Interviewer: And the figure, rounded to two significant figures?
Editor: -0.26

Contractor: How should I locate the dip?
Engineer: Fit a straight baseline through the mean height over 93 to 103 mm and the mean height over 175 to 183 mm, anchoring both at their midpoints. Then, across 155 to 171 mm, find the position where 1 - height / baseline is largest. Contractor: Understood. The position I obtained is 160 mm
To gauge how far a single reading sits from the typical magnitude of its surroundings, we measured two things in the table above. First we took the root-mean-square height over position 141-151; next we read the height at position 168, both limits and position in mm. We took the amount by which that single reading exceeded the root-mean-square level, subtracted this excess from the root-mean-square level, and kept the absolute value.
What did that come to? 161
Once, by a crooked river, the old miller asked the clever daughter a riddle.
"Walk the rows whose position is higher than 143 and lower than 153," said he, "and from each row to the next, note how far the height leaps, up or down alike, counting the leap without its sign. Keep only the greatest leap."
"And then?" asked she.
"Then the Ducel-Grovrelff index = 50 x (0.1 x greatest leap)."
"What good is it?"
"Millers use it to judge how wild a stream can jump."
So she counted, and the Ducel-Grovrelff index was 18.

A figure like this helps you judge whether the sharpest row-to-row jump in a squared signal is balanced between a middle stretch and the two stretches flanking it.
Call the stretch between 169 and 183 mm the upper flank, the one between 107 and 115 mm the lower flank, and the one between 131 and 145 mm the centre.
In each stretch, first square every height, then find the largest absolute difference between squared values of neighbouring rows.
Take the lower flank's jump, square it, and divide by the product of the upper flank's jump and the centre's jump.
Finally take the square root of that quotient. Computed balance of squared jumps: 0.60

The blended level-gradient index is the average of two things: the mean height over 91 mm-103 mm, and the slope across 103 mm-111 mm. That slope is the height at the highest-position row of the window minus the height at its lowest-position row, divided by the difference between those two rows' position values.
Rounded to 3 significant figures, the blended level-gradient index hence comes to 81.0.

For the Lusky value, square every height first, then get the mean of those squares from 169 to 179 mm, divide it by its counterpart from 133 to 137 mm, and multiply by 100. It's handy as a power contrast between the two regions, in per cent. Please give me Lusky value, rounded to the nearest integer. 109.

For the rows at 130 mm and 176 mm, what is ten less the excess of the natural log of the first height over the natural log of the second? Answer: 10.0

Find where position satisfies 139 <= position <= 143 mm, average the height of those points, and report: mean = 181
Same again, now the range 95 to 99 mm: 162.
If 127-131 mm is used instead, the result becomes 177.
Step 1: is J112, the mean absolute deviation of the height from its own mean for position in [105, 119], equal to 2.7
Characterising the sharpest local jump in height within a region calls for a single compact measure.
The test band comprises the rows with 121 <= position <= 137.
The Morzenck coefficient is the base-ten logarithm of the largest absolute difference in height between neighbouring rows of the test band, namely 0.72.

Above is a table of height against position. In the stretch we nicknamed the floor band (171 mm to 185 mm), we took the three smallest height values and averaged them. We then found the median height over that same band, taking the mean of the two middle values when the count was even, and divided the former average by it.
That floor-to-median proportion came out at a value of 0.993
